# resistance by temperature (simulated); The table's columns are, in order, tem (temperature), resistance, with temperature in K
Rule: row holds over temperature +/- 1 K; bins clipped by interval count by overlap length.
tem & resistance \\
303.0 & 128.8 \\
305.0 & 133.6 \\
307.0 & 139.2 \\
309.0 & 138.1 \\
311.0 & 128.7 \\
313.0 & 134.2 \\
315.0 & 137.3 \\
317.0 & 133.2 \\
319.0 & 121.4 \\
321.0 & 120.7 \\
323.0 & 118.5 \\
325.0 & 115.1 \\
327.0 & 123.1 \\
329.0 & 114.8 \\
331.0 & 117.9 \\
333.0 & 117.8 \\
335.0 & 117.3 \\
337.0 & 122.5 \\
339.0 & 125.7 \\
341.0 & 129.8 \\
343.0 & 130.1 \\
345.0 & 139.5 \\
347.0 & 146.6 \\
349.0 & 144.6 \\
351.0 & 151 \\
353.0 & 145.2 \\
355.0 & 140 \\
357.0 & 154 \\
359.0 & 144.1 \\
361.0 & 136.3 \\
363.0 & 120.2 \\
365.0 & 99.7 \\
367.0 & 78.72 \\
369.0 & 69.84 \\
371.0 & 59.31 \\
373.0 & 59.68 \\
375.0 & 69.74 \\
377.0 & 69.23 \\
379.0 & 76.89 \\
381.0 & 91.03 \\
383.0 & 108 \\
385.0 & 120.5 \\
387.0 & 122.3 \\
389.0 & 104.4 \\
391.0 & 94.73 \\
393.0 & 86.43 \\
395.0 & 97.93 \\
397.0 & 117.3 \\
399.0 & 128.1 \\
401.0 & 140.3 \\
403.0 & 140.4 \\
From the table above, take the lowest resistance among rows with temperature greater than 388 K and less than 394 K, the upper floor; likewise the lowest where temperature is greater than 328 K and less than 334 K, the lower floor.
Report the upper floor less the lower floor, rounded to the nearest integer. -28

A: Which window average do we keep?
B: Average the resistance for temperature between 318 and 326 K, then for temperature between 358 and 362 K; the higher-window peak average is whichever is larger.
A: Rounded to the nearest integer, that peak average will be 140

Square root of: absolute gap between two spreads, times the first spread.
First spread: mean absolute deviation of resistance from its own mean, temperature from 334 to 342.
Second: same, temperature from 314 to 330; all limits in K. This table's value 2.9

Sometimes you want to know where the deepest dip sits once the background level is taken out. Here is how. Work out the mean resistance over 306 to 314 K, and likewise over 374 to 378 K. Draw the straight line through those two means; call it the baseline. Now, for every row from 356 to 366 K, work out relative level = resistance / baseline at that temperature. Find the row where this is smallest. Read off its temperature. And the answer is 365.0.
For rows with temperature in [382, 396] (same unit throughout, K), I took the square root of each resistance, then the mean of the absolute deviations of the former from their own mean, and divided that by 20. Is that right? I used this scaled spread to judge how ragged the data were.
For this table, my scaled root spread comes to 0.025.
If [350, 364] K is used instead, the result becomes 0.017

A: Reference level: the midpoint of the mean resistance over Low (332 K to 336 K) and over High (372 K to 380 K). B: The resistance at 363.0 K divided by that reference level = 1.3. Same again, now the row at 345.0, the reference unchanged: 1.5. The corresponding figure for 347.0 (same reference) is 1.6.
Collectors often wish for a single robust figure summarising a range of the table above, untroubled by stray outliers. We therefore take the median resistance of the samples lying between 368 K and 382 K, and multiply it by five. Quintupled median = 349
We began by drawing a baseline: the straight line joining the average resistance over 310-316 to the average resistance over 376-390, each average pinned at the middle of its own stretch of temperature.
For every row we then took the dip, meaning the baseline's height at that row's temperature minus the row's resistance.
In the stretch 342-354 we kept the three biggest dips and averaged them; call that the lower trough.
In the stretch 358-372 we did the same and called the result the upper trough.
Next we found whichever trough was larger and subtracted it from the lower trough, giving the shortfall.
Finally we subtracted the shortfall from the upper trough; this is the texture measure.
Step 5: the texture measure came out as 94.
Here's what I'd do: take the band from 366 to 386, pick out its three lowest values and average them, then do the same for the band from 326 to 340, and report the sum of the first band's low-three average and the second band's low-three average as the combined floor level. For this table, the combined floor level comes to 179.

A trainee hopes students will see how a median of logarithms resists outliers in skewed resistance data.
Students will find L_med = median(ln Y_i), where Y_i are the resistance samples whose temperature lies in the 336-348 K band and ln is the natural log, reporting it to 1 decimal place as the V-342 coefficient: 4.9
